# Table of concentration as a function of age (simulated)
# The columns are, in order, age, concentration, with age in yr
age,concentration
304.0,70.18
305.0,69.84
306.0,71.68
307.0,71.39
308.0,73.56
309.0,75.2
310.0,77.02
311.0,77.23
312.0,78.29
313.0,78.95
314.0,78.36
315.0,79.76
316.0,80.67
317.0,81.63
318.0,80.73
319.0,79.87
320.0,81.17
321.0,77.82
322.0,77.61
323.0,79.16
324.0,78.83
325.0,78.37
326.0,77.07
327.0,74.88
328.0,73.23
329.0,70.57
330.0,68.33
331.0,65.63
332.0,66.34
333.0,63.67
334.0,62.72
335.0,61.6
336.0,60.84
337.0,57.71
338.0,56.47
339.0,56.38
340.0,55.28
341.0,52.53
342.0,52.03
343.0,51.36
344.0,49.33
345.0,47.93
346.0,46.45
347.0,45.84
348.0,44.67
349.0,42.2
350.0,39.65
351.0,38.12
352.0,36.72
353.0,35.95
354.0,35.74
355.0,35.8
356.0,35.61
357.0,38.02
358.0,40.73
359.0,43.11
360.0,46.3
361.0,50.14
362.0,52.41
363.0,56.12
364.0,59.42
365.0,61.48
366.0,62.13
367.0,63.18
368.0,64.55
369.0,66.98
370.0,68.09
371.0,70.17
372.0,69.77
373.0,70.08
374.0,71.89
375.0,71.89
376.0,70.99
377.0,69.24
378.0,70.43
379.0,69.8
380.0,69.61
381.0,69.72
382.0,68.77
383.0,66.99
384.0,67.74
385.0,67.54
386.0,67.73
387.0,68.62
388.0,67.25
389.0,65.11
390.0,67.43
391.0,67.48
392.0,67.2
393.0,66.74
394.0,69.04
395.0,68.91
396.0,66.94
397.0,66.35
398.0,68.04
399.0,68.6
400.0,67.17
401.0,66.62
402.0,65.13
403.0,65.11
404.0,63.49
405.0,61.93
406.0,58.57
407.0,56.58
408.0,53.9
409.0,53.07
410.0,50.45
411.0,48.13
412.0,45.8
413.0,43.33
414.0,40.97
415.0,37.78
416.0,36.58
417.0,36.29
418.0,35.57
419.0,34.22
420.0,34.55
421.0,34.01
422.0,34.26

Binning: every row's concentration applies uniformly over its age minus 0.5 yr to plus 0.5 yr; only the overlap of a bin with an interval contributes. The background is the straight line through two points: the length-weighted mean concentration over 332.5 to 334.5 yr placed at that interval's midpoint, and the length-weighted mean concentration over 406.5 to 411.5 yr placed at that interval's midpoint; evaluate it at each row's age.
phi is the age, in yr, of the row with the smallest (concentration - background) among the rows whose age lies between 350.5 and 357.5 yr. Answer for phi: 354.0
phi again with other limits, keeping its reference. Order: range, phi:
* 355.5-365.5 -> 356.0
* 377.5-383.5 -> 383.0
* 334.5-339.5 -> 338.0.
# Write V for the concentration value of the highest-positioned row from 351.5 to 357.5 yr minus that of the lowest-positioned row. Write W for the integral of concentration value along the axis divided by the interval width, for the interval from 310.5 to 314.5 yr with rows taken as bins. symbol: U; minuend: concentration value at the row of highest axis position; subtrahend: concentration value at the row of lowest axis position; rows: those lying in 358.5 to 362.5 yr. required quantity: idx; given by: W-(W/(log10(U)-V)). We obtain 314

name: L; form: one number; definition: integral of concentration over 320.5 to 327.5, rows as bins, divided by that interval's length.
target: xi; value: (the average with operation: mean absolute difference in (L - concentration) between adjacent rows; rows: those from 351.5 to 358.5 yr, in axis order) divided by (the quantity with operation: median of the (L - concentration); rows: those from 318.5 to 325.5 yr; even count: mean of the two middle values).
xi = -0.92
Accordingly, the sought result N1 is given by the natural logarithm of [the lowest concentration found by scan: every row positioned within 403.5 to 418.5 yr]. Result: 3.57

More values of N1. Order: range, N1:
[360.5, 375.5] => 3.91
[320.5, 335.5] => 4.12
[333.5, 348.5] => 3.80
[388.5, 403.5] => 4.18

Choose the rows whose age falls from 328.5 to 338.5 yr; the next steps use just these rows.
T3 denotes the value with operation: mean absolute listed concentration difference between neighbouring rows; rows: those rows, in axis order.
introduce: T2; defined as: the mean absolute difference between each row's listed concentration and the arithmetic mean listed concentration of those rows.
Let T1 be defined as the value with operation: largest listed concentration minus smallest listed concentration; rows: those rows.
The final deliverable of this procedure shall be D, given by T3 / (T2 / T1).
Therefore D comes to 6.9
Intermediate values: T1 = 14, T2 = 4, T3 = 1.7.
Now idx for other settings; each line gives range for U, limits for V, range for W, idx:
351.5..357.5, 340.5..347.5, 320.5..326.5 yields 67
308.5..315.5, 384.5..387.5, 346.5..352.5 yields 139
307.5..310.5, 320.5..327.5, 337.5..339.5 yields 40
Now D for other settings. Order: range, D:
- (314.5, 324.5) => 4.2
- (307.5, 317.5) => 4.5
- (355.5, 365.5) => 9.8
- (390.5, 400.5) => 3.5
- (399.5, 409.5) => 4.9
